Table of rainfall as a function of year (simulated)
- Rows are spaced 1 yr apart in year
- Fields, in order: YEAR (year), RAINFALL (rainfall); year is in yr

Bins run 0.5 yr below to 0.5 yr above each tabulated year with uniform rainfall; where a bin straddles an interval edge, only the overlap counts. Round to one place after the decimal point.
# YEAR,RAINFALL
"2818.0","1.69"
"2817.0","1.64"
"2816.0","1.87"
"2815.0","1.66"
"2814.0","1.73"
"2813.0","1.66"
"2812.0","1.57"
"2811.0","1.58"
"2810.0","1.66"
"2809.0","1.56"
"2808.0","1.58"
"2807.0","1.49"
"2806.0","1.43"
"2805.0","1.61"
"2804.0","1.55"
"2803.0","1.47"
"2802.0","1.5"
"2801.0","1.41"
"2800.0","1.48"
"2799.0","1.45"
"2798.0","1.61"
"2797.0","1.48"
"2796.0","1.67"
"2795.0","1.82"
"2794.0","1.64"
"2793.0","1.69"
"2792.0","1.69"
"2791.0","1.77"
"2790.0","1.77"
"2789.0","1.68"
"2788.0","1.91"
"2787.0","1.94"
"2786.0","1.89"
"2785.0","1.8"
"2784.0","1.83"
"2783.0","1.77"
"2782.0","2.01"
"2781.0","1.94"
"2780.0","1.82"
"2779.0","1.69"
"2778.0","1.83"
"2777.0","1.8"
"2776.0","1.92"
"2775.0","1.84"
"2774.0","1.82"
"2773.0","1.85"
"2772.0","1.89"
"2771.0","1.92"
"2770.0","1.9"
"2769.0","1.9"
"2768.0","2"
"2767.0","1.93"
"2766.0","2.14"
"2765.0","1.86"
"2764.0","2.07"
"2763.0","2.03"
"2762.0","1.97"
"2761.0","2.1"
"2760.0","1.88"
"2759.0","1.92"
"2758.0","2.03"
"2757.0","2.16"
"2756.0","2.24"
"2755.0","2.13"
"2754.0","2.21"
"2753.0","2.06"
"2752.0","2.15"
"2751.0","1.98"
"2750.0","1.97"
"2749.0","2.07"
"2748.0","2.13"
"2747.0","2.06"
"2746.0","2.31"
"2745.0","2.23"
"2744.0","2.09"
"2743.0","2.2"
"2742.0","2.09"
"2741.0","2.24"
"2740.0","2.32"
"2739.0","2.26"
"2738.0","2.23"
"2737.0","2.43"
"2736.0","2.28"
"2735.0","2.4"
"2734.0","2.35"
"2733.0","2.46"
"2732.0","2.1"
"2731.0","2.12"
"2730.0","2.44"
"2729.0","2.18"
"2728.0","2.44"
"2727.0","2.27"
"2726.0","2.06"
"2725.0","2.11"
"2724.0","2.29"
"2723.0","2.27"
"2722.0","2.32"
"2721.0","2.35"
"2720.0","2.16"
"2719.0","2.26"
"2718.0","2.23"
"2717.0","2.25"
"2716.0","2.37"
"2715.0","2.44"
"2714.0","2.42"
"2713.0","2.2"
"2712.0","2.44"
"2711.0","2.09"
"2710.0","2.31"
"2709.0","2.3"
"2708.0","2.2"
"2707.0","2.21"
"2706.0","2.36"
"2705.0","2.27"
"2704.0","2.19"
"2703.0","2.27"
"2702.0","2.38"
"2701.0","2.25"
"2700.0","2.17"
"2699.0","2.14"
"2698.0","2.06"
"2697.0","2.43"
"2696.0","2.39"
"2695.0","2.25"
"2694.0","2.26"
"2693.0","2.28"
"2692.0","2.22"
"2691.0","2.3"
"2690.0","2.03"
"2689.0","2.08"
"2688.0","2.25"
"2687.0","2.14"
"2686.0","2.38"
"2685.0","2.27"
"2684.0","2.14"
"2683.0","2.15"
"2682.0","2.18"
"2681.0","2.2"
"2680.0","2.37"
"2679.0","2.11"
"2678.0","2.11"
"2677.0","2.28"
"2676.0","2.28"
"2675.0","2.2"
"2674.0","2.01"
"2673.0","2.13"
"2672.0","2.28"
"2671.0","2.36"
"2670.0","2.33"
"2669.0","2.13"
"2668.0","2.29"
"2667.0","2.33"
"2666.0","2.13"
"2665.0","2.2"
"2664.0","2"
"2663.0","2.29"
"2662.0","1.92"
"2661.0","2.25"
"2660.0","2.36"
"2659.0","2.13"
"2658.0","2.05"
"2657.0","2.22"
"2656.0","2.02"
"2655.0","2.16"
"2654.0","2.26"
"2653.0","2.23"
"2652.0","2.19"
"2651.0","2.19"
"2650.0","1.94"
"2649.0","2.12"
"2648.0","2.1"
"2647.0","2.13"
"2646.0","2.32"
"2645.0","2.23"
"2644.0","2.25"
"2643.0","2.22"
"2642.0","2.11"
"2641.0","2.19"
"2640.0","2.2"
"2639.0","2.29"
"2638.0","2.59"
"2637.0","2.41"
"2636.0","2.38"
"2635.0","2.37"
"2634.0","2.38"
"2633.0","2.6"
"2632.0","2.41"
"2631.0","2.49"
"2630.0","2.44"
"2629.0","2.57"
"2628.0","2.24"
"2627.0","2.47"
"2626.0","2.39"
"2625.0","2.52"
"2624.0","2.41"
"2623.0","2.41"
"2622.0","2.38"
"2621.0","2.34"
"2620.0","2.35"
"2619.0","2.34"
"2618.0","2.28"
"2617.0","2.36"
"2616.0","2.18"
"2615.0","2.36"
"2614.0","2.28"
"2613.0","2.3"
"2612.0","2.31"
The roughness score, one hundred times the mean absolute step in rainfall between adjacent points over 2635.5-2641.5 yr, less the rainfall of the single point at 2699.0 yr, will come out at 10.1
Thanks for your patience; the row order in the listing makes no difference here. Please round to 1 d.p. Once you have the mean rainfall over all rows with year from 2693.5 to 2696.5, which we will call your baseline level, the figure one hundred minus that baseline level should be 97.7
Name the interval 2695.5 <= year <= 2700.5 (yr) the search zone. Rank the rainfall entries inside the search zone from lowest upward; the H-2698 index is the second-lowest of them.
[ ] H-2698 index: 2.14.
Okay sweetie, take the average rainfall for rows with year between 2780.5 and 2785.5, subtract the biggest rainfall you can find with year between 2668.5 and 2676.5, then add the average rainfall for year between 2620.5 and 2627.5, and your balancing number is 1.93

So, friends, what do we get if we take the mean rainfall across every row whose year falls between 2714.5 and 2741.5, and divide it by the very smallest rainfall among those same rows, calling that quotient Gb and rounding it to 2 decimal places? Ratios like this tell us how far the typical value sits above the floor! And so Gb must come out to 1.11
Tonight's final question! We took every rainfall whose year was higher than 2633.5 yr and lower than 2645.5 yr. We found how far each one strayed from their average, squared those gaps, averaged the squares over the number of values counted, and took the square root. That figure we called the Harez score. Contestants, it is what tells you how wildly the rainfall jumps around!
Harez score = 0.124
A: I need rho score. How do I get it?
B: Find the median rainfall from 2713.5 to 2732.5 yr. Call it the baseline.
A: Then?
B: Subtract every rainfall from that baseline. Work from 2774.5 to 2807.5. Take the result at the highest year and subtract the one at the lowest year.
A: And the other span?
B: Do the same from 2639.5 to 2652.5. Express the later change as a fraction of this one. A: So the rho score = 35.0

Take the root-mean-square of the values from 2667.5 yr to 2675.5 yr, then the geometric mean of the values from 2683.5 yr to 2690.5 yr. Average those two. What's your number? 2.20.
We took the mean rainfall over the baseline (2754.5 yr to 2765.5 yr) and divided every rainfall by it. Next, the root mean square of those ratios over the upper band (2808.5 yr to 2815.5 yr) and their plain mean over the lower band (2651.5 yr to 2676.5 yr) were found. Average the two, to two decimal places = 0.94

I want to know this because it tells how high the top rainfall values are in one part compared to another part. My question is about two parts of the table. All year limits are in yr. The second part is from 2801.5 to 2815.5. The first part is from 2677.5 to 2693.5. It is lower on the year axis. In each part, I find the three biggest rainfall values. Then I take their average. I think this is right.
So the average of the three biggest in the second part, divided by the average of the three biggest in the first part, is 0.72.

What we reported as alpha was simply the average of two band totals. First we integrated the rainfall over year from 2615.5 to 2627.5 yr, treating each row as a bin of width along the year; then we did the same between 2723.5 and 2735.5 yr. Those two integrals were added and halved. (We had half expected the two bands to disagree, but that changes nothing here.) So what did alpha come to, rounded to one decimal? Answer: 27.8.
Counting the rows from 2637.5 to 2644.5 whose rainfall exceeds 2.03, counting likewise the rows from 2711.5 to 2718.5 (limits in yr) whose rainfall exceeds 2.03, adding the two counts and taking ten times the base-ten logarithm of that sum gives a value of 11.5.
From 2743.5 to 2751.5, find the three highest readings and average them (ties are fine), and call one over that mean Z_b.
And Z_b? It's 0.45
